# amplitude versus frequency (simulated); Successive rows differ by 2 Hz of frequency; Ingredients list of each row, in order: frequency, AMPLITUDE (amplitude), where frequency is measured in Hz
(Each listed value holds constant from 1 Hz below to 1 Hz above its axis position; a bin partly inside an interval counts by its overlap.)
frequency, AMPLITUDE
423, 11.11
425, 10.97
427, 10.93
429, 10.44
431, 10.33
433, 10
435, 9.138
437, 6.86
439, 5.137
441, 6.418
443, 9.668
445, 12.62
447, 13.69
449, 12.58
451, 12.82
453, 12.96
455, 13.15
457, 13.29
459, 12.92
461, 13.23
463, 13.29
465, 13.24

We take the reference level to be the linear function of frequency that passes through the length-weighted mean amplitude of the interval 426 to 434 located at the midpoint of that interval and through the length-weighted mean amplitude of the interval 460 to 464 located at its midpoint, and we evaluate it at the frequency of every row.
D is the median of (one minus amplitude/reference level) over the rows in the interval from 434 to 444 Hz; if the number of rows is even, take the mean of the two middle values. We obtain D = 0.379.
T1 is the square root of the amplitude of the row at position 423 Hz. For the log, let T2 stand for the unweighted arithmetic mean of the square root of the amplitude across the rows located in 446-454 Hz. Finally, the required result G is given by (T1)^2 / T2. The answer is 3.08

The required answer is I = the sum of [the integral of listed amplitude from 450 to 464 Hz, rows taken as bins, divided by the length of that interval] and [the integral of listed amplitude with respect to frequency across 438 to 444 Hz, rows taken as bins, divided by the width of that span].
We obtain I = 20.2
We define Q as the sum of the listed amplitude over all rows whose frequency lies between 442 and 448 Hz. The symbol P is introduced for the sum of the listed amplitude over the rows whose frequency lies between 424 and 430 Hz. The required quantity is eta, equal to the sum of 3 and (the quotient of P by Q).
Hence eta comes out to 3.9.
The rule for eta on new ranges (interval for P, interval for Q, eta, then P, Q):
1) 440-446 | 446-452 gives 3.7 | 28.7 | 39.1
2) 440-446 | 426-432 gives 3.9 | 28.7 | 31.7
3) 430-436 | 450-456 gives 3.8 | 29.5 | 38.9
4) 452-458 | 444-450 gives 4.0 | 39.4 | 38.9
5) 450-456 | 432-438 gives 4.5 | 38.9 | 26.0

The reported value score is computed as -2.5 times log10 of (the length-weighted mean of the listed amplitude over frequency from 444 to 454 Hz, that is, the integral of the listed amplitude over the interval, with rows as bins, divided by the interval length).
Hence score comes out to -2.8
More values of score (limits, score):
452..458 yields -2.8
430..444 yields -2.3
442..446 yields -2.6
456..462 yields -2.8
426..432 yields -2.6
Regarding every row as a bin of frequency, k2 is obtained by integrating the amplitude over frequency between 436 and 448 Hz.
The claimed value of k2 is 109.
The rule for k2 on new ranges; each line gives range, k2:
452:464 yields 158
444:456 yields 156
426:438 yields 115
